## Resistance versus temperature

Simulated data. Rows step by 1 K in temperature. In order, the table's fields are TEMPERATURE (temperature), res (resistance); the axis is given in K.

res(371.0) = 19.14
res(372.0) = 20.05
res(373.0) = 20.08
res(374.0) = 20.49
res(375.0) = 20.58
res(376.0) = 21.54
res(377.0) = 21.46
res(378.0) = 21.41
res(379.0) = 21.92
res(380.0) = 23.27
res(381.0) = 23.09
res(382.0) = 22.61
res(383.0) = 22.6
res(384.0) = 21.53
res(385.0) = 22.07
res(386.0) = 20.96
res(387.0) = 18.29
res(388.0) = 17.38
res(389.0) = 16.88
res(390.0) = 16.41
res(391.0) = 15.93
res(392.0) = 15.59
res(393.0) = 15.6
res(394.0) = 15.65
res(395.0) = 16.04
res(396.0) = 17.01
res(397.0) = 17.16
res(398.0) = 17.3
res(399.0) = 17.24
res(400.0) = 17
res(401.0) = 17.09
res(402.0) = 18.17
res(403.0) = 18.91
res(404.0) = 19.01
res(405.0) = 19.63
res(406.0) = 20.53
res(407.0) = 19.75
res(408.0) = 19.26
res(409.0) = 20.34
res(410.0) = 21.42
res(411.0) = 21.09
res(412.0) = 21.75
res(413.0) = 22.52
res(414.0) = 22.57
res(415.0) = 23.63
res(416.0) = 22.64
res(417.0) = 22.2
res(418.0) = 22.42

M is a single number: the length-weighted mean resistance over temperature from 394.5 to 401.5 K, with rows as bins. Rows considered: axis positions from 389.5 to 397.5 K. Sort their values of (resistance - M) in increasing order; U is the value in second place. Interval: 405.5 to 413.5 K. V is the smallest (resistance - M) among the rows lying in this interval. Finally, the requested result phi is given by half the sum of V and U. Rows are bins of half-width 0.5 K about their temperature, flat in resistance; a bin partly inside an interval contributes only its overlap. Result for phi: 0.5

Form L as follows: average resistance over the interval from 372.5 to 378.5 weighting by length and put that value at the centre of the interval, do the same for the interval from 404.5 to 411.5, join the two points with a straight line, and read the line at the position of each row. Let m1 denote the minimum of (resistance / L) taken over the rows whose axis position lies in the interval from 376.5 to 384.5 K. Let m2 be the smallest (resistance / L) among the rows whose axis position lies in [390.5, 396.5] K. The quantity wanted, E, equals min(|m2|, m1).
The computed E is 0.76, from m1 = 1.03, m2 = 0.8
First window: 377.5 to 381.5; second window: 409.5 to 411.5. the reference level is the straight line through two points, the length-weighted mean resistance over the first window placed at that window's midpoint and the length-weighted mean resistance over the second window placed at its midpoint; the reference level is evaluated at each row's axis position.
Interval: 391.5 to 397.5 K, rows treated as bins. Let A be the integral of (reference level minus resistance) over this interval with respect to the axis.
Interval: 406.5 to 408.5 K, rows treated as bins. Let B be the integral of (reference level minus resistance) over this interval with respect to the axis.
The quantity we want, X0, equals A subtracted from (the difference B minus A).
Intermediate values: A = 34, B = 4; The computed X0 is -64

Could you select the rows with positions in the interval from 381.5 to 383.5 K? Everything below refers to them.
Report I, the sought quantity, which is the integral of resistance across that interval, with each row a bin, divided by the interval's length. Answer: 22.6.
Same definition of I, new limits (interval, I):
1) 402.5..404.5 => 19.0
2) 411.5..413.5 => 22.1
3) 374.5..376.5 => 21.1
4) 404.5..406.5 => 20.1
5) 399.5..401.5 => 17.0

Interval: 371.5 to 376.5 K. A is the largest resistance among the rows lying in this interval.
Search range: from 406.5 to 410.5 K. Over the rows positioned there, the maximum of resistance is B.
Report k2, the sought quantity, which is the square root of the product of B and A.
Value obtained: 21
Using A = 21.54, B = 21.42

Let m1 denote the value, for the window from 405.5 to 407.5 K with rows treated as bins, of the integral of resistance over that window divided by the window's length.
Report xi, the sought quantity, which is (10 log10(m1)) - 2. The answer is 11.0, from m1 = 20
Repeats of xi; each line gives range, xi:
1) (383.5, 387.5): 11.2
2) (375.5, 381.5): 11.4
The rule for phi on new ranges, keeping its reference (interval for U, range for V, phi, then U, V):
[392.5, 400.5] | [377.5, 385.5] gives 1.6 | -1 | 4.4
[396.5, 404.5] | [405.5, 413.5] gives 1.2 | 0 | 2.3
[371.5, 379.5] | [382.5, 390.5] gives 1.3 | 3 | -0.6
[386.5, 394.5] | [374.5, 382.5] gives 1.1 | -1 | 3.6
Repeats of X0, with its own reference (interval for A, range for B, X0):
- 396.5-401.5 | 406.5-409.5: -41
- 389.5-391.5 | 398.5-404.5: -1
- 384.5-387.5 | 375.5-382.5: -9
